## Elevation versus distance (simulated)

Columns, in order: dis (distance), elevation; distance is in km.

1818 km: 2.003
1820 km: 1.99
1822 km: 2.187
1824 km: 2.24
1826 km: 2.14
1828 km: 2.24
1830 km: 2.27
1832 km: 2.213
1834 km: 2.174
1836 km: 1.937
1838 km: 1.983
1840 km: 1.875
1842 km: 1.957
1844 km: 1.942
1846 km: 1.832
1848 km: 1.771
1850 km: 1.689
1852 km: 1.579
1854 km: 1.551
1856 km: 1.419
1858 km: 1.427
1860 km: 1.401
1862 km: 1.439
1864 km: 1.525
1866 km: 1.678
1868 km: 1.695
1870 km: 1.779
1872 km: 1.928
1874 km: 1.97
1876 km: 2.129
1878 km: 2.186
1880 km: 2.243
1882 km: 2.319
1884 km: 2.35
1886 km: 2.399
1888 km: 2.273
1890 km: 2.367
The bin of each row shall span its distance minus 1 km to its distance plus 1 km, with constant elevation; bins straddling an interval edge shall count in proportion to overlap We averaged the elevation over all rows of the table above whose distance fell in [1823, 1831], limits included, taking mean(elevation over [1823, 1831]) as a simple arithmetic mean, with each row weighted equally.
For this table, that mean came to 2.22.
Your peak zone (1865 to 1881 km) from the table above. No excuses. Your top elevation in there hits 2.243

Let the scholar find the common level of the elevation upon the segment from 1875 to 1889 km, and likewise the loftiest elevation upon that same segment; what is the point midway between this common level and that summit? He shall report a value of 2.34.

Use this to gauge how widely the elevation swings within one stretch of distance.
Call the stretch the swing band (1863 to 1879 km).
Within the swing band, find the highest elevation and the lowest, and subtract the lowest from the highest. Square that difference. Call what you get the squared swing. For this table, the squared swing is 0.44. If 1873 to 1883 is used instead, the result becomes 0.12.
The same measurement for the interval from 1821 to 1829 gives 0.01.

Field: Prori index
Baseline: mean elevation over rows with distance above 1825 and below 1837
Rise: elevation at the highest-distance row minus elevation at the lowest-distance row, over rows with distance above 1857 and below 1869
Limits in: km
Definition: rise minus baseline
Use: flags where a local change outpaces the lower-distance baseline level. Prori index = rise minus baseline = -1.89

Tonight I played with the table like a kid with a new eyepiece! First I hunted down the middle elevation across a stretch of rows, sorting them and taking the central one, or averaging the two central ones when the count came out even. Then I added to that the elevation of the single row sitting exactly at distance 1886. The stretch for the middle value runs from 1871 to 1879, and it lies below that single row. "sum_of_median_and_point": 4.45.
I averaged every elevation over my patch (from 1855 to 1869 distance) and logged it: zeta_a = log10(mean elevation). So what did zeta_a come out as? 0.18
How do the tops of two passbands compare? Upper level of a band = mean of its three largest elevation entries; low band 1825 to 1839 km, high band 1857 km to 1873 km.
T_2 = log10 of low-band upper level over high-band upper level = 0.10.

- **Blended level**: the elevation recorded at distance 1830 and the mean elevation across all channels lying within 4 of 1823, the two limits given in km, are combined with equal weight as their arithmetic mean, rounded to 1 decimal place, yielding 2.2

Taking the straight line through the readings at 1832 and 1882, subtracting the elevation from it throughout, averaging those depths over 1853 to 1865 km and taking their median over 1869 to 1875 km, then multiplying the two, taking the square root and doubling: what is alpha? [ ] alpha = 1.09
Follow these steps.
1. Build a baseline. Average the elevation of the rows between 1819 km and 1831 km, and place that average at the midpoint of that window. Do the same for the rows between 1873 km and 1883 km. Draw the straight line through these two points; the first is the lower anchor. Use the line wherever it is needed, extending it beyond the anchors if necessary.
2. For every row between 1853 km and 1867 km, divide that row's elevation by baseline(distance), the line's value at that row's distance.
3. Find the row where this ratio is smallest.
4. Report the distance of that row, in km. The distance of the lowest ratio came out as 1860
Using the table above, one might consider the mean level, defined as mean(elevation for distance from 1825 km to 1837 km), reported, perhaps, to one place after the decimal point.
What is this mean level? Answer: 2.2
